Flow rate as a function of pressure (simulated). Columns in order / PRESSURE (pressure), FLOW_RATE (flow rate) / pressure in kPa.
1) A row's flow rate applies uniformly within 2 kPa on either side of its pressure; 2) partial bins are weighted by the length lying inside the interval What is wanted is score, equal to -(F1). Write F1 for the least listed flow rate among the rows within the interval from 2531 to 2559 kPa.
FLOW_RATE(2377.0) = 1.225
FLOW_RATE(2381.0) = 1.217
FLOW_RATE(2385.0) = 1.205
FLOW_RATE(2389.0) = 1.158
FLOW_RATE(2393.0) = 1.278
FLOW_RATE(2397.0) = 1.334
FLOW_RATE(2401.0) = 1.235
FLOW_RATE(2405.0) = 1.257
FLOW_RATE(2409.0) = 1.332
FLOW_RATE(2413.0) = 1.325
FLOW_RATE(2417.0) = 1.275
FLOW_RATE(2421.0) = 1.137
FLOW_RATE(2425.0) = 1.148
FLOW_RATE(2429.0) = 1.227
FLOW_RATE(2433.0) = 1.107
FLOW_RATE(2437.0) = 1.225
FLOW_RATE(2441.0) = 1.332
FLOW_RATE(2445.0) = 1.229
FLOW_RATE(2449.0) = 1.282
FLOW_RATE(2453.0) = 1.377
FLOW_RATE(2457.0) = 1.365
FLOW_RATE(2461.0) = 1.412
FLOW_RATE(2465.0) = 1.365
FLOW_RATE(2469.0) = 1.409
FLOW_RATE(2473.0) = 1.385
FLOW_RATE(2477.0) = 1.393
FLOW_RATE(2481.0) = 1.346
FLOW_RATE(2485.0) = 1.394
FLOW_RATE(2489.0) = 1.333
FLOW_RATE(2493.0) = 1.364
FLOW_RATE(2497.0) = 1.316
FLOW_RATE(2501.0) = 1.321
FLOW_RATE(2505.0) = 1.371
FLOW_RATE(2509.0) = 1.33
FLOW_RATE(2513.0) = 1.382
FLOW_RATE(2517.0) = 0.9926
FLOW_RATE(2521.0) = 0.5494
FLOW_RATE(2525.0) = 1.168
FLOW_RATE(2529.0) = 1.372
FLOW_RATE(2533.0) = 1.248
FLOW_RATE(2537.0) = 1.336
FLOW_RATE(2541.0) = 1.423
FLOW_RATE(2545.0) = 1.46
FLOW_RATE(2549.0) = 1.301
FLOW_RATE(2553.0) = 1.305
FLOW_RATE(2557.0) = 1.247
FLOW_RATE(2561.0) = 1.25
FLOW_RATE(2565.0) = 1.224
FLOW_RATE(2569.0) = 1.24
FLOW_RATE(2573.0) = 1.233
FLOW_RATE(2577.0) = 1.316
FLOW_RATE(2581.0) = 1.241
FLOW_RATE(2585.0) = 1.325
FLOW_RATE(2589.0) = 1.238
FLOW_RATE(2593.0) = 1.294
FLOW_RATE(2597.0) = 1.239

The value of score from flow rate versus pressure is -1.25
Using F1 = 1.247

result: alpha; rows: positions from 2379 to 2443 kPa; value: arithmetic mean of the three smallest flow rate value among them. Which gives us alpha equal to 1.13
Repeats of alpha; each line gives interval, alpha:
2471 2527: 0.90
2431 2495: 1.19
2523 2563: 1.22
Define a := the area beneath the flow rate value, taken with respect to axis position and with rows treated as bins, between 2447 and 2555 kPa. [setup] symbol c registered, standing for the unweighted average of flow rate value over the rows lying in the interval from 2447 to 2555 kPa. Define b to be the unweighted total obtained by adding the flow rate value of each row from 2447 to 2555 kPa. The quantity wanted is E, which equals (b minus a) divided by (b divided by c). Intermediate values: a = 141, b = 35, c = 1.31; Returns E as -3.92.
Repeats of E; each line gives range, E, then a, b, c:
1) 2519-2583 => -3.73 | 80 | 20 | 1.24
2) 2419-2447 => -3.60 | 34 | 8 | 1.20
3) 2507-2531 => -3.40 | 27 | 7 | 1.13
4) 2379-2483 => -3.85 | 133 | 33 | 1.28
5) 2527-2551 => -4.07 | 33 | 8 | 1.36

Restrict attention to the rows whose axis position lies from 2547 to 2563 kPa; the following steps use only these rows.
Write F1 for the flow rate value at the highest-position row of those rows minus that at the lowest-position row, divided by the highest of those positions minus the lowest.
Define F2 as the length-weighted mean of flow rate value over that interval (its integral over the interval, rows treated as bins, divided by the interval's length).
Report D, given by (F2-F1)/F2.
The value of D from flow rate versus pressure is 1.003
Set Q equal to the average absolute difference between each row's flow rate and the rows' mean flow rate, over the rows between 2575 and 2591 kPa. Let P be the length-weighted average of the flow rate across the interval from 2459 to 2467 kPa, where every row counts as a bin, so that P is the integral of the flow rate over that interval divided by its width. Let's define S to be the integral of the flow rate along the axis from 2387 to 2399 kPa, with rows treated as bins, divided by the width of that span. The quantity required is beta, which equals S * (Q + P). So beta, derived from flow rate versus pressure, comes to 1.80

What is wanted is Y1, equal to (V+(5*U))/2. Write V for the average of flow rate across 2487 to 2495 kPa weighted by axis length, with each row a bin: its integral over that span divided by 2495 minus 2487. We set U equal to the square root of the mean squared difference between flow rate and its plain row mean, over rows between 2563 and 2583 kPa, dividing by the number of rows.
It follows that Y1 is 0.76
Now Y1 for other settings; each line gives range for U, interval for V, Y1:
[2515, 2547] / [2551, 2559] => 1.34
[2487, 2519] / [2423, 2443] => 0.90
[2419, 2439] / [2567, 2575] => 0.74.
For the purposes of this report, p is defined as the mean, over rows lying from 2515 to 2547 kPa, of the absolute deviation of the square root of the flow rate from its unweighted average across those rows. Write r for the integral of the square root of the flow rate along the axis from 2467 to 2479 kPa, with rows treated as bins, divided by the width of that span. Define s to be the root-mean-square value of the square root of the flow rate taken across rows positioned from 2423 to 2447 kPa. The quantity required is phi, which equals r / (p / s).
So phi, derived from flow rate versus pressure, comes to 12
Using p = 0.108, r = 1.18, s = 1.10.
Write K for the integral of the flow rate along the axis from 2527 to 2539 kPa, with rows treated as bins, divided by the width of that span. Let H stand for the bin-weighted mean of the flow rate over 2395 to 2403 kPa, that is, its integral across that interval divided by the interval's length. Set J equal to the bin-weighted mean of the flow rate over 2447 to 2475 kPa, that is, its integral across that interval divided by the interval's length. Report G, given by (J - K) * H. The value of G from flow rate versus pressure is 0.07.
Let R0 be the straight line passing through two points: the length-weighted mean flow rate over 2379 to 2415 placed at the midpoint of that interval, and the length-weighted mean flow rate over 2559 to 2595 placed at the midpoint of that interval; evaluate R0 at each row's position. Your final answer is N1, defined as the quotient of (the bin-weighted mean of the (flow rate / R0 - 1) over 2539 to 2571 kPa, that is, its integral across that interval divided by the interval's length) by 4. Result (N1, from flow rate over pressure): 0.009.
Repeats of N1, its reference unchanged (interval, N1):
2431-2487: 0.014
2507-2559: -0.004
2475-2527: -0.002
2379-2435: -0.006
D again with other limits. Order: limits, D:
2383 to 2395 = 0.992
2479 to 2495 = 0.999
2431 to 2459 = 0.992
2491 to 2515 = 0.999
